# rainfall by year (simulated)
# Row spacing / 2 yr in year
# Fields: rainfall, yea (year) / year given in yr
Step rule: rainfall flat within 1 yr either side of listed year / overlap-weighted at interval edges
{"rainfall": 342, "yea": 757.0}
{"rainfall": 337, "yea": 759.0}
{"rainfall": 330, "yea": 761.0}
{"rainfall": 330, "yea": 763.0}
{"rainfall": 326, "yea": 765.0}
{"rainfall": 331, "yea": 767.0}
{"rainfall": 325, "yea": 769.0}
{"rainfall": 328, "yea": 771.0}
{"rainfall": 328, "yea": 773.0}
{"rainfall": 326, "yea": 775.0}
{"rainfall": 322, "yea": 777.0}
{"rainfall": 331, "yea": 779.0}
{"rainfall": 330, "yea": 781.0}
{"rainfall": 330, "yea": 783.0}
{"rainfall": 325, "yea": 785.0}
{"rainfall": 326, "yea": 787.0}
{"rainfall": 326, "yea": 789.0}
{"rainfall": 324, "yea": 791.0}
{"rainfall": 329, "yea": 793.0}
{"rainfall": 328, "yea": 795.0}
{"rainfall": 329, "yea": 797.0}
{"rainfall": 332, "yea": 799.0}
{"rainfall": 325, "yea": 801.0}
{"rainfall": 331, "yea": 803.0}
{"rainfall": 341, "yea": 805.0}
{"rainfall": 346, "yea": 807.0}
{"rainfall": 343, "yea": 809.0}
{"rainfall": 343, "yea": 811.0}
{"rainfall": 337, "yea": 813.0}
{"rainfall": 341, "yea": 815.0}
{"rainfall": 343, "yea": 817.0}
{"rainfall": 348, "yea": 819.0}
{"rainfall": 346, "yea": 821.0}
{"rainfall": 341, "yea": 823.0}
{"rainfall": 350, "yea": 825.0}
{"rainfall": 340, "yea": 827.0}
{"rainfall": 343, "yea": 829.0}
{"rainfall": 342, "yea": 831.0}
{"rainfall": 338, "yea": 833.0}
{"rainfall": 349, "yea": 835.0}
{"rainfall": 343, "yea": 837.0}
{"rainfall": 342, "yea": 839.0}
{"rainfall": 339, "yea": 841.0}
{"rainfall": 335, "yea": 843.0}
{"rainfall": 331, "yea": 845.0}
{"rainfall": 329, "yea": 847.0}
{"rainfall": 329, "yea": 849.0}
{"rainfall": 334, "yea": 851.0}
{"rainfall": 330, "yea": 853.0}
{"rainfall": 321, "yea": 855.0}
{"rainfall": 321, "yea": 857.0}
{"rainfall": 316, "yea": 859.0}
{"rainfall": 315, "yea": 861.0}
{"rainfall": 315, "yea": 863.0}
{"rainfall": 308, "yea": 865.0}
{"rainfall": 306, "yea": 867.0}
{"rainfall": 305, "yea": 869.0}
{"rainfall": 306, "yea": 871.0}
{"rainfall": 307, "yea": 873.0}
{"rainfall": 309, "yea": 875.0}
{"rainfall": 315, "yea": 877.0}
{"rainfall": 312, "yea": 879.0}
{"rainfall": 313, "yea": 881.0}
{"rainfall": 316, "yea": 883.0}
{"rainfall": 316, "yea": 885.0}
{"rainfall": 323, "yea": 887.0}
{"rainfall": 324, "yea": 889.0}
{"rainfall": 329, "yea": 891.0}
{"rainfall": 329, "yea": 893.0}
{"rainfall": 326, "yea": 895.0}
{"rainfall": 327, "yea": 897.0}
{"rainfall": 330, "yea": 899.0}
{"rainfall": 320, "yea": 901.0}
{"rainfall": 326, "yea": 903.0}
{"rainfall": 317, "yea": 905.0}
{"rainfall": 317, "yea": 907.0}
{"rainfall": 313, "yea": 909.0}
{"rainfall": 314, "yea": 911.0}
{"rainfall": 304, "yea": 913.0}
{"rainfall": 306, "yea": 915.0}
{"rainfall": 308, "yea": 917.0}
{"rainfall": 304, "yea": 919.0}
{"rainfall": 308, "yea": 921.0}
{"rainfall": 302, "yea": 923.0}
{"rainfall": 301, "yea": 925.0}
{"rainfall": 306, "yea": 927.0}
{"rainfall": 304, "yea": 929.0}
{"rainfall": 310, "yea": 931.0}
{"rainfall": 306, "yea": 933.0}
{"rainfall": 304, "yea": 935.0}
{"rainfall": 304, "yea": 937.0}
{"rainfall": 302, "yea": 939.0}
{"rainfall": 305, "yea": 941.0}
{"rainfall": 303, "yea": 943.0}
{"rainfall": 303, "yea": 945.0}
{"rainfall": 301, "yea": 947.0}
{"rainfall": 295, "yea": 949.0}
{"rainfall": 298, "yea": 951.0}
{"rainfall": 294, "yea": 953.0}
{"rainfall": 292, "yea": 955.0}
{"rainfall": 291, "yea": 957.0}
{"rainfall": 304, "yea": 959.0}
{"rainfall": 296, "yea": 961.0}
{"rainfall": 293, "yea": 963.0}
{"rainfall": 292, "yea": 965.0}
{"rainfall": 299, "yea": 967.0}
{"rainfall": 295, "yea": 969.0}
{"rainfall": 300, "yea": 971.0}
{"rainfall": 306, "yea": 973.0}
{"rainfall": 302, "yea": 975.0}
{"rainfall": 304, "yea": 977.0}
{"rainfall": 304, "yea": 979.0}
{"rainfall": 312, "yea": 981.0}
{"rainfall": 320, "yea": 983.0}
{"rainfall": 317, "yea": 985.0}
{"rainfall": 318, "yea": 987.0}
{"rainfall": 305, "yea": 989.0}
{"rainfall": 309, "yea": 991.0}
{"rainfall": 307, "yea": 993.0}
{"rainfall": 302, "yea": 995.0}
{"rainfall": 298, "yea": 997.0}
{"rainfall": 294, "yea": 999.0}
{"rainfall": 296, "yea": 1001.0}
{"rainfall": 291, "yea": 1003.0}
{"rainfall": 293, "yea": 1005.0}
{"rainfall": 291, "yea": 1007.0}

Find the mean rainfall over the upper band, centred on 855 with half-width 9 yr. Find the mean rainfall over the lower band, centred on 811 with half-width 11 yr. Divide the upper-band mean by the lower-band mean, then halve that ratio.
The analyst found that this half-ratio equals 0.475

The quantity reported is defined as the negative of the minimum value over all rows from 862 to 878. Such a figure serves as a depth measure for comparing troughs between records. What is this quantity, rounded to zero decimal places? -305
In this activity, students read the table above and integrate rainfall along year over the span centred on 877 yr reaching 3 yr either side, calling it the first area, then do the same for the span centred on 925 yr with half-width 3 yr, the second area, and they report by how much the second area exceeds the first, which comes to -54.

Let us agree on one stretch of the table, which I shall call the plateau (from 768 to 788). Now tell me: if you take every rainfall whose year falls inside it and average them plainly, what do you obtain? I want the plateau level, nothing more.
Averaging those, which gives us 327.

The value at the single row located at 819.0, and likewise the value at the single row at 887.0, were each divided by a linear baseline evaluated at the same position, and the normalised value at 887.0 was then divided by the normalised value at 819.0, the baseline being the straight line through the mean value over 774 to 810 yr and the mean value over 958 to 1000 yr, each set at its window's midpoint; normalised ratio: 0.96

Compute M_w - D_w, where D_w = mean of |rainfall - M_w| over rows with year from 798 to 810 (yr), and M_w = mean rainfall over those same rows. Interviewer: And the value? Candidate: 329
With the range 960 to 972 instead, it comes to 293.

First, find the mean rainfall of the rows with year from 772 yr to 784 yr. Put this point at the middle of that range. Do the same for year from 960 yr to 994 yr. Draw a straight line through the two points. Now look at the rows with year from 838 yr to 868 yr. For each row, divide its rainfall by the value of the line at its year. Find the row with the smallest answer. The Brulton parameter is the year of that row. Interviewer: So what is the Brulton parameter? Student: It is 867.0 yr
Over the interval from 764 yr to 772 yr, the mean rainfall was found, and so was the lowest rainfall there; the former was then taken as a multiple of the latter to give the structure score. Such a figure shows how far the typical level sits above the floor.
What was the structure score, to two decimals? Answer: 1.01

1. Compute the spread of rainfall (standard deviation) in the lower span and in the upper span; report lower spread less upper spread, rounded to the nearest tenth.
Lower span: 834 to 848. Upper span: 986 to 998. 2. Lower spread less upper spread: 0.3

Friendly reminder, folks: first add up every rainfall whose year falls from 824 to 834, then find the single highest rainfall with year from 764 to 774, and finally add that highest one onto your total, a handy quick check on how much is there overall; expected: 2044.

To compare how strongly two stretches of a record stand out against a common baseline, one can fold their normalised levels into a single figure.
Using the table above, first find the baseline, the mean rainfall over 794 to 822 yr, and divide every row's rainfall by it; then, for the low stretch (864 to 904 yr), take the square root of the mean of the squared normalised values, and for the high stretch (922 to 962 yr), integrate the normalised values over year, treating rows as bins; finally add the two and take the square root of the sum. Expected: 6.05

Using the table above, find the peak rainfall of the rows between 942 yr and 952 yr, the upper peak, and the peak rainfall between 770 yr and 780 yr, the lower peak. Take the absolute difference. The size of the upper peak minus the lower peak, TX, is 28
